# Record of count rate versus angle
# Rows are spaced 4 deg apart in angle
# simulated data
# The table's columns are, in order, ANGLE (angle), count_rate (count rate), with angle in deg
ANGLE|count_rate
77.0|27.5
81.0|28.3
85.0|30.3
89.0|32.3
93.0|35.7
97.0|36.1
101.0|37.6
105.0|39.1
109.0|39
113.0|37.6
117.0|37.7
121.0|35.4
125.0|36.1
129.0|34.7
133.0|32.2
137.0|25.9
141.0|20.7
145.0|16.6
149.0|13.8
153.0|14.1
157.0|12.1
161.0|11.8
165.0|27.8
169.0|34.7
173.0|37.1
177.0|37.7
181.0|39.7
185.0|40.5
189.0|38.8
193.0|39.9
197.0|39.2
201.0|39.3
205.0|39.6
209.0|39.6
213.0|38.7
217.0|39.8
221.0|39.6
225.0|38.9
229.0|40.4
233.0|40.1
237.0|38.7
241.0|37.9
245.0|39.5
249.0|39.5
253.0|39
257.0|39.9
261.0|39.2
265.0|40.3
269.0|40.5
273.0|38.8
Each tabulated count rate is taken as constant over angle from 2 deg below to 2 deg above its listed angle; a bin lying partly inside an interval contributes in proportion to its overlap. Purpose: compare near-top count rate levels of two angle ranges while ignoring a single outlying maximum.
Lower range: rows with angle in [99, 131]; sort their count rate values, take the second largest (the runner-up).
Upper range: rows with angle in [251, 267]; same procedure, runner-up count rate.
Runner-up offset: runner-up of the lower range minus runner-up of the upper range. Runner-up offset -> -0.9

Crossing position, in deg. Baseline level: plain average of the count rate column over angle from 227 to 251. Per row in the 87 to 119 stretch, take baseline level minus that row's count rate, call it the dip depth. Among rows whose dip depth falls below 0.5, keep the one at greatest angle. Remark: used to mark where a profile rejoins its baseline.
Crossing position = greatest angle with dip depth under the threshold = 109.0 deg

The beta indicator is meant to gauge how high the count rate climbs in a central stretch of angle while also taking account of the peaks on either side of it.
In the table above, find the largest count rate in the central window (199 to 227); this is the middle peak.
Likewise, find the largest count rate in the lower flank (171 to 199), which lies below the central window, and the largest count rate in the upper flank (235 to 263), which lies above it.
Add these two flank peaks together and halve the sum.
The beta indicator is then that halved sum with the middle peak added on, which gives 80.0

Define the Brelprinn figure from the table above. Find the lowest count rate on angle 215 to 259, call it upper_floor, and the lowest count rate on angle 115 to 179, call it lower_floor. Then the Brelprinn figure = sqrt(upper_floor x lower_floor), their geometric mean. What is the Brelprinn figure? 21.1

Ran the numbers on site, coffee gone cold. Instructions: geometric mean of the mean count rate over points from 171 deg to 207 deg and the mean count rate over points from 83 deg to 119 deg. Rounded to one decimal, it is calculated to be 37.6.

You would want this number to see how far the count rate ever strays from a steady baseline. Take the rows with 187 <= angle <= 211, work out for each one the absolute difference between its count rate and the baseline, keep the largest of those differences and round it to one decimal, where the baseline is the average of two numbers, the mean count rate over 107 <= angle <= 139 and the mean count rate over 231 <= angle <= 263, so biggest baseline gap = 2.9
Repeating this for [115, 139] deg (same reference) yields 11.1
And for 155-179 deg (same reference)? 25.2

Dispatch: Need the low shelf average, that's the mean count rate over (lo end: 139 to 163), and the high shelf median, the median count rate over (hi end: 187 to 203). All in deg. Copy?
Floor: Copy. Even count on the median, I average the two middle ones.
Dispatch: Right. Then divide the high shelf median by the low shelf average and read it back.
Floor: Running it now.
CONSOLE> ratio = 2.6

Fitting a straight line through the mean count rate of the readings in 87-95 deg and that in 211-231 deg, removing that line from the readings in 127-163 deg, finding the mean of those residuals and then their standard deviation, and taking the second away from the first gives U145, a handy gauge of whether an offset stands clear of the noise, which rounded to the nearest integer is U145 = -25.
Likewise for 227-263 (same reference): -2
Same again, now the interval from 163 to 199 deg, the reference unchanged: -4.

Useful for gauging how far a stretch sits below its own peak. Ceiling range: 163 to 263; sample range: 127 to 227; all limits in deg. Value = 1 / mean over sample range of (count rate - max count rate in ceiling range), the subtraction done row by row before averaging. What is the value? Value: -0.11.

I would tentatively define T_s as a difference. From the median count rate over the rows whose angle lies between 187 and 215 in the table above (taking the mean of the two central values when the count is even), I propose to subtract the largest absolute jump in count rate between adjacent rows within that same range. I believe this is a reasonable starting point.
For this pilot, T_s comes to 38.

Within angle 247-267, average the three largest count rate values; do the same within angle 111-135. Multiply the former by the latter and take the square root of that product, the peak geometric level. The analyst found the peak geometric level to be 38.5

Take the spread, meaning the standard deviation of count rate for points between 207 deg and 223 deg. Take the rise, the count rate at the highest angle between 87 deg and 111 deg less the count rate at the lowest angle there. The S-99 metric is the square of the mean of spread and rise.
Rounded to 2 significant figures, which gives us 13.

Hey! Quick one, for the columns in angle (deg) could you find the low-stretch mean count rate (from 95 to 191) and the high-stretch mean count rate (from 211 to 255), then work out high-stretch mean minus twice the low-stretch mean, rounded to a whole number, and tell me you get -22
